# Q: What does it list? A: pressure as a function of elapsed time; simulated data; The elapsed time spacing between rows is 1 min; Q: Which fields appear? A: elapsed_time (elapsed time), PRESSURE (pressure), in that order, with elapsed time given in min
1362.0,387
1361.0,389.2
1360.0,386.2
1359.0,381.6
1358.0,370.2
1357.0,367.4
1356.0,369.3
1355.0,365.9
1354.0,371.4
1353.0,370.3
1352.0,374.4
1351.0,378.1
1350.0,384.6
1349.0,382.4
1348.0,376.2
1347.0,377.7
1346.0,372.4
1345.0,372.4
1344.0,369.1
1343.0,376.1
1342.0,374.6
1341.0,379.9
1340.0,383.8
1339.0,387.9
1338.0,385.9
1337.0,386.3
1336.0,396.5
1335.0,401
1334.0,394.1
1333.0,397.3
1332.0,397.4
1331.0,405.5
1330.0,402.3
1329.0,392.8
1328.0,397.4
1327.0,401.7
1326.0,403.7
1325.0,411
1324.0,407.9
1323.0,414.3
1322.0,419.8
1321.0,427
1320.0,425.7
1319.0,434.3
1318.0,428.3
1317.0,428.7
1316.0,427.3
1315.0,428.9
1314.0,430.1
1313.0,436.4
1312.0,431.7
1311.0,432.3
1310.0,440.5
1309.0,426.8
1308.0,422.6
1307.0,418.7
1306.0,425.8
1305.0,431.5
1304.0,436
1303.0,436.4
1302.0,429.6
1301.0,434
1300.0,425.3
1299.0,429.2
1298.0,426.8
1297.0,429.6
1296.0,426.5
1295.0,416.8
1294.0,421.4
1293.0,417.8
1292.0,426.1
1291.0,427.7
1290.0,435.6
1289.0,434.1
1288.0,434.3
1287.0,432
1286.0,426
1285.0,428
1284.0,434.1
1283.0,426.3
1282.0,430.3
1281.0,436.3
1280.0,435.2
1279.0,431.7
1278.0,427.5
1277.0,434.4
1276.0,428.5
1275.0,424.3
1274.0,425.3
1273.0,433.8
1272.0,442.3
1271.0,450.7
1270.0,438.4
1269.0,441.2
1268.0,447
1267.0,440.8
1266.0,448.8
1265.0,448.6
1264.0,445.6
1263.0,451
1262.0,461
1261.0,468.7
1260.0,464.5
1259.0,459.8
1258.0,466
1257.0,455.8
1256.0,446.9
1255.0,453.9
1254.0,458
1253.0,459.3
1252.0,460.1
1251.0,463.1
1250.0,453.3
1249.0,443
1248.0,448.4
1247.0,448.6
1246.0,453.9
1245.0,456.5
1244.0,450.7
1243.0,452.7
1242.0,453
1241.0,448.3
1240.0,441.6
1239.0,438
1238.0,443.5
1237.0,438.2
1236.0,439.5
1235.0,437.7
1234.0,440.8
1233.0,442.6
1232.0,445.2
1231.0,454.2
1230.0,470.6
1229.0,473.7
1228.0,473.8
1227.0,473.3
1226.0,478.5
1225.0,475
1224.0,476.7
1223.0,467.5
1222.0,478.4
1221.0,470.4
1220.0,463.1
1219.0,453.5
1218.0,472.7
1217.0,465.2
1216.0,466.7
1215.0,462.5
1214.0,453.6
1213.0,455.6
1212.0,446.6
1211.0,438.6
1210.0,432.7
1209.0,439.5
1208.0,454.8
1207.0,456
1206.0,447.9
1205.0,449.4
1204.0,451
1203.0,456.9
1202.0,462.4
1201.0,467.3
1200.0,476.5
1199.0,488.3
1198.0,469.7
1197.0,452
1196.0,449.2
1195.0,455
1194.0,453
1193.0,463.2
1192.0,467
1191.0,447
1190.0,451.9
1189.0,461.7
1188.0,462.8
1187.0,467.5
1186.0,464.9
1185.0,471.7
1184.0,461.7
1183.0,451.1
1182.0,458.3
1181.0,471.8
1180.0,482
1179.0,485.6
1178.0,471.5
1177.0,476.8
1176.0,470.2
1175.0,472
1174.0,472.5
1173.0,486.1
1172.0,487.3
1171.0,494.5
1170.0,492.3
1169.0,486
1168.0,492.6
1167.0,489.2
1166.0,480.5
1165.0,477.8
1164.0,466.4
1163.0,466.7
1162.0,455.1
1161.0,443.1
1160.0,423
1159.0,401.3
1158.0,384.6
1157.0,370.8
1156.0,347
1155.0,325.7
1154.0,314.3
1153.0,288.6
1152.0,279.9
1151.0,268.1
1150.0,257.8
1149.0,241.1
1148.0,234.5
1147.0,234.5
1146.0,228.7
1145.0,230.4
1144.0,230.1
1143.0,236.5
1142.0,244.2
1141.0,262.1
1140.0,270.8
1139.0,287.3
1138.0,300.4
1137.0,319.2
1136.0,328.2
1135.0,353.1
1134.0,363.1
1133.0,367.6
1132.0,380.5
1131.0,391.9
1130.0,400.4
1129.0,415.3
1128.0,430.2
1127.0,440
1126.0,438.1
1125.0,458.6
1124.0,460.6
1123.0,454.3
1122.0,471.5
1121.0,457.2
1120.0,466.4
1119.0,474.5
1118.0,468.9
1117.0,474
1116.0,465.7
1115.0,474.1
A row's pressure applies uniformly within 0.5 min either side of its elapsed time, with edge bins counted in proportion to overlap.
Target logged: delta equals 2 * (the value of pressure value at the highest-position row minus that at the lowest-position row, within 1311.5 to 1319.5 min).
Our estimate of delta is 5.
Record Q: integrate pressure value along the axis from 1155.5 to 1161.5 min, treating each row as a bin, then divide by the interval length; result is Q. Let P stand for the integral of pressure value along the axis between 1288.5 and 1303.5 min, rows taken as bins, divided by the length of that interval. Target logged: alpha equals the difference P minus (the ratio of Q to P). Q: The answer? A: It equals 427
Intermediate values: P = 428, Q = 395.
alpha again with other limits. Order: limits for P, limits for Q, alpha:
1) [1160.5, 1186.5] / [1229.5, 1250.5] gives 473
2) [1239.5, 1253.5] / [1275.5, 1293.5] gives 451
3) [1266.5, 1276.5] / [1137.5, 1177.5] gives 436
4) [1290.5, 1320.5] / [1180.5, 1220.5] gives 427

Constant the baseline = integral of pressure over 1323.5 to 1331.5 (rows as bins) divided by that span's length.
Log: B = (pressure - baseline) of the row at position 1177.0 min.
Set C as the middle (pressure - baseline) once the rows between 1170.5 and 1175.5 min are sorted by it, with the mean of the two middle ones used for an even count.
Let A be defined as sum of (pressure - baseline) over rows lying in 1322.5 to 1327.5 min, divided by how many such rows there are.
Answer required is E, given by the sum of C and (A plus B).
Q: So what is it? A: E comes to 162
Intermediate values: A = 5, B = 74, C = 83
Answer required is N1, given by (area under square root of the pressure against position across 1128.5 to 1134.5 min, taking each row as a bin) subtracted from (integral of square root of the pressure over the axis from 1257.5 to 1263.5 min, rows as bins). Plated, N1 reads 11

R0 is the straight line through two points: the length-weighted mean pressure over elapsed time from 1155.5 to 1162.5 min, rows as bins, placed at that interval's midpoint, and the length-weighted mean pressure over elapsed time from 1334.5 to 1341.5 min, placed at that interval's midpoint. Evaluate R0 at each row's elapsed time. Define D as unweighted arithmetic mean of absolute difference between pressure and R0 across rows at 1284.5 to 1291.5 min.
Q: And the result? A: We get 38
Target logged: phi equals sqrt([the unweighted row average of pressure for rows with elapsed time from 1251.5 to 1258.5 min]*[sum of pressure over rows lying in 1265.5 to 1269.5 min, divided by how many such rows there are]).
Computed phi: 451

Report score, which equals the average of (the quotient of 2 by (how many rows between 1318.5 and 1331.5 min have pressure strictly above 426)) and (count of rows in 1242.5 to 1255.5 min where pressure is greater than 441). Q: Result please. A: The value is 7.0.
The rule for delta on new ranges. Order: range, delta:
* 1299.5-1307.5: -13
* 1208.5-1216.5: 54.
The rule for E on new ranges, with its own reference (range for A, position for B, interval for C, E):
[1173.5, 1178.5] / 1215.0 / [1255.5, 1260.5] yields 187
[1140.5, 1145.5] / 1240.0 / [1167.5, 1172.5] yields -34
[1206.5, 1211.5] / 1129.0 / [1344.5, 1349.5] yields 27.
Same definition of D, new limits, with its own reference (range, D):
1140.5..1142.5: 152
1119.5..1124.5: 55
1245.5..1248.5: 54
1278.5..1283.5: 38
